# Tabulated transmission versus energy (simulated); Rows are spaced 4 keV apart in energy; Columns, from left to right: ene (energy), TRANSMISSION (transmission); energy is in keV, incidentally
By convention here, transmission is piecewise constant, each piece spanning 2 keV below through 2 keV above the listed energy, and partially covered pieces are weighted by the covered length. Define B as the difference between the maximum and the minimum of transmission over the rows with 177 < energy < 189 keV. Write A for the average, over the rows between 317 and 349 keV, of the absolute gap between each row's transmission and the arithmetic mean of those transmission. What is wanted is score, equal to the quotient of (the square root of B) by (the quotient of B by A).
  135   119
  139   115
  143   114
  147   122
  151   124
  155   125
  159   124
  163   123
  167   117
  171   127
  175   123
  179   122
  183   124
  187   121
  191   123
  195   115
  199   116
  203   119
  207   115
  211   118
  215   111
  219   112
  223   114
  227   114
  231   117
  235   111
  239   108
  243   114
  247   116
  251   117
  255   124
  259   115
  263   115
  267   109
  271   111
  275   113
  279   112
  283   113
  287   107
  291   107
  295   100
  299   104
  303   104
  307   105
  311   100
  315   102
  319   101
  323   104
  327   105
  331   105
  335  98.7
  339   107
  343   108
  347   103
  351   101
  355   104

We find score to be 1.3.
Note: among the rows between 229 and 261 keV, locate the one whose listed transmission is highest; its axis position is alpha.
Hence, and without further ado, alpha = 255 keV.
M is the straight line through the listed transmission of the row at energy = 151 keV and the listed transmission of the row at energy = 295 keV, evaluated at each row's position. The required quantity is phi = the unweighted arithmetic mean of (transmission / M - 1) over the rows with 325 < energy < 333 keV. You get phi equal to 0.11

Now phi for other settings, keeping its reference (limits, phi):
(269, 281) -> 0.08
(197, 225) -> 0.01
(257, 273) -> 0.07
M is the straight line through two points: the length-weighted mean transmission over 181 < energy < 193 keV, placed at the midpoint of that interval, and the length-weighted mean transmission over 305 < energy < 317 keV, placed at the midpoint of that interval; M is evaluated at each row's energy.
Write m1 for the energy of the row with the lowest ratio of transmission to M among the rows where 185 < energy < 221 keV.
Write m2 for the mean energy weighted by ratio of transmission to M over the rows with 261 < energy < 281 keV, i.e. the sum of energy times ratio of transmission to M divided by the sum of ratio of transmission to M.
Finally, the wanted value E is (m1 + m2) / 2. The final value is 243.0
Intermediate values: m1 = 215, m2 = 271.0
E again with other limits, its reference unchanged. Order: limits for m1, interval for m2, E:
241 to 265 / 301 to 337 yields 281.1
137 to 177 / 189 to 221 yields 174.0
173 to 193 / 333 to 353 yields 261.0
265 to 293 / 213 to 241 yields 247.0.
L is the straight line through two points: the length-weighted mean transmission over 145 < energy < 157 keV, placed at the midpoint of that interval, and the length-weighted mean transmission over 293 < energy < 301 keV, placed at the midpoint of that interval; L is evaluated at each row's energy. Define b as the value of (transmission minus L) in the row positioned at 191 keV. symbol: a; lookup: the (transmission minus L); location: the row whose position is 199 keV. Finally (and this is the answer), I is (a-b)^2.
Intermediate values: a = -0.5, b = 5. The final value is 34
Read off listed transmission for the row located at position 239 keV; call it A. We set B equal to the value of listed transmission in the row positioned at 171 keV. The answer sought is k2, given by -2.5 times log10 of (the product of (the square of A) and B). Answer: -15.4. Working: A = 108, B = 127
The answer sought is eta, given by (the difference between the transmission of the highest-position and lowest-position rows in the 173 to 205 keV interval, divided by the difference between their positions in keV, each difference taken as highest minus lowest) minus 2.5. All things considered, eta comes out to -2.64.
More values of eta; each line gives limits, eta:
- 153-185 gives -2.54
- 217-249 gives -2.36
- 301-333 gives -2.46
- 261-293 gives -2.79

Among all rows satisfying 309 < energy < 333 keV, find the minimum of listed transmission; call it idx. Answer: 100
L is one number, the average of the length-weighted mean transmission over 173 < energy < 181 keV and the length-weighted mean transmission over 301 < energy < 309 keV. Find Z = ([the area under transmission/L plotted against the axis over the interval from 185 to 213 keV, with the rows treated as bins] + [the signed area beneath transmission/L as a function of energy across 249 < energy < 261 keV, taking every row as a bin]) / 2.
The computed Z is 21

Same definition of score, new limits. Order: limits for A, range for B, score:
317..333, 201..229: 0.5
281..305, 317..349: 1.0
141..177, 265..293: 1.2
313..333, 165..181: 0.5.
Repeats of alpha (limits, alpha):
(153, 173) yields 171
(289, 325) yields 291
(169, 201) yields 171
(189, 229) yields 191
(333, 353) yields 343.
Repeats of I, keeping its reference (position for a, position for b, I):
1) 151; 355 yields 106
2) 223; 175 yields 4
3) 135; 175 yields 99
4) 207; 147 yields 4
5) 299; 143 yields 173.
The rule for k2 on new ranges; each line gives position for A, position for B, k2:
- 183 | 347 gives -15.5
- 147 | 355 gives -15.5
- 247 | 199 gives -15.5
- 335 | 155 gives -15.2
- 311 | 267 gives -15.1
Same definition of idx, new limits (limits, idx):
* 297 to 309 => 104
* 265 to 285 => 109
